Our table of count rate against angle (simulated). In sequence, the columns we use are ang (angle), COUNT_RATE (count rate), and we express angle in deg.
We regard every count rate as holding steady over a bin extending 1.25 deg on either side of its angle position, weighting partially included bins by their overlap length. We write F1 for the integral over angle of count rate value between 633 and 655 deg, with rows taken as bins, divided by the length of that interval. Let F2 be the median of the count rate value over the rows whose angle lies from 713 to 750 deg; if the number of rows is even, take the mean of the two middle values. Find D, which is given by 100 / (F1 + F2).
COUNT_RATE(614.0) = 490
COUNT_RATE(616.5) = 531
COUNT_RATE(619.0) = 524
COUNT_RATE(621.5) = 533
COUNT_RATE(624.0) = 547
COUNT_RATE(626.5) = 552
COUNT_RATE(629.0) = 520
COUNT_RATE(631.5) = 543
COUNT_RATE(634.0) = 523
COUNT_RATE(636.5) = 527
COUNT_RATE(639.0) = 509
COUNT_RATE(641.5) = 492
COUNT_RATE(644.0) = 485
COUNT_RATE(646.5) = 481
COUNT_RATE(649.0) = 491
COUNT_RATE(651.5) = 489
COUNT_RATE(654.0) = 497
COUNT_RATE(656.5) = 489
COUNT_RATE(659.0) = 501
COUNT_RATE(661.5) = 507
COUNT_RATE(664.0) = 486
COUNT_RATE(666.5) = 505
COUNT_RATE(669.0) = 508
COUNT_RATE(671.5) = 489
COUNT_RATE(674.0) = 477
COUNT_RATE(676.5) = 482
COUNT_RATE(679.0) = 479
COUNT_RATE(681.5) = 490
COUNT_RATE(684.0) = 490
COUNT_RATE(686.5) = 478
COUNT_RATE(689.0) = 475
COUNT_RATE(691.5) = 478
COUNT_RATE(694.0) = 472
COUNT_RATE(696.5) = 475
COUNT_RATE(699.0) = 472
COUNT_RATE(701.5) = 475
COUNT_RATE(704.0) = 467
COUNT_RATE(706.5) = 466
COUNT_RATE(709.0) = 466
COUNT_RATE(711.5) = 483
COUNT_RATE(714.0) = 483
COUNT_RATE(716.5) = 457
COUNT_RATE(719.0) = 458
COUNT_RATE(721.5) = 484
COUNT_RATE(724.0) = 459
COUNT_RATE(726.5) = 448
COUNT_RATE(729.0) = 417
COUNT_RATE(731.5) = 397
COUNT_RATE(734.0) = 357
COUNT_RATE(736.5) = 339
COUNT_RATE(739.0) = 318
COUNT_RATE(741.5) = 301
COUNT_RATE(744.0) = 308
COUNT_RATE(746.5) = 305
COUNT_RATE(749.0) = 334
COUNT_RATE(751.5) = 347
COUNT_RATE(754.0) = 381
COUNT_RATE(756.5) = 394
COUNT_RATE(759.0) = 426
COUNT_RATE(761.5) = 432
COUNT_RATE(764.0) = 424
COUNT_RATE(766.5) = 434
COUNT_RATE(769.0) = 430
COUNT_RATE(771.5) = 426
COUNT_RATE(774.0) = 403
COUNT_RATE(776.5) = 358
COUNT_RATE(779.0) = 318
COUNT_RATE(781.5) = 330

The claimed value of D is 0.112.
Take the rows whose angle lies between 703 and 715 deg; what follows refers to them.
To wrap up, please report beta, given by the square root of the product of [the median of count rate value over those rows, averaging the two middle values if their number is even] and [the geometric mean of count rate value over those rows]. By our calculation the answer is 470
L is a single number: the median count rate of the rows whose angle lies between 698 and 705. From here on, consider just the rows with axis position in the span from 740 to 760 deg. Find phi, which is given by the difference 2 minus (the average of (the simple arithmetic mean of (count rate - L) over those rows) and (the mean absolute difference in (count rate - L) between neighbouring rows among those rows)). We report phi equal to 54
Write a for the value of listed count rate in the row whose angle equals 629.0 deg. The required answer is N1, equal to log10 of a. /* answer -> 2.72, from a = 520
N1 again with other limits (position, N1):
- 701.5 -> 2.68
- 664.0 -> 2.69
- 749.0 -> 2.52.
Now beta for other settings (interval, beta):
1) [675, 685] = 486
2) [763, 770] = 430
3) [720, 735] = 429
